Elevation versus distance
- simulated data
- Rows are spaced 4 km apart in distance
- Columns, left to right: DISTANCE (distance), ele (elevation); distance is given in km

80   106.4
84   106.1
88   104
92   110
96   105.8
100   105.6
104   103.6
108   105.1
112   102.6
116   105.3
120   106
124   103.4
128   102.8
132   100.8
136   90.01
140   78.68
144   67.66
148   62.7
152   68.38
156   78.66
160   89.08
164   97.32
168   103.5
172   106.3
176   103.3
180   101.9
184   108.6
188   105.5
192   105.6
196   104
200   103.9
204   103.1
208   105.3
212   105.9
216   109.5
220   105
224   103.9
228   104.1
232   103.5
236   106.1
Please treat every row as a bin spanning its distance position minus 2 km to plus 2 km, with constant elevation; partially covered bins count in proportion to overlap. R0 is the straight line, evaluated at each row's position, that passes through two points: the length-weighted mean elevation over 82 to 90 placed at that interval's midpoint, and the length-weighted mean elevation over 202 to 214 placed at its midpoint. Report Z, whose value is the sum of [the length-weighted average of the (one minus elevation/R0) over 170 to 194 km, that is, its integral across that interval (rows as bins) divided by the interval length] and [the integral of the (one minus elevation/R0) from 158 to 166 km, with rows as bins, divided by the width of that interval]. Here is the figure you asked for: 0.11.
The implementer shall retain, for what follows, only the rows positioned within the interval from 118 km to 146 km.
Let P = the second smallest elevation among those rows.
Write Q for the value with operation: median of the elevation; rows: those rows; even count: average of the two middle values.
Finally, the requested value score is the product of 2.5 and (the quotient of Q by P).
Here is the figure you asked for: 3.20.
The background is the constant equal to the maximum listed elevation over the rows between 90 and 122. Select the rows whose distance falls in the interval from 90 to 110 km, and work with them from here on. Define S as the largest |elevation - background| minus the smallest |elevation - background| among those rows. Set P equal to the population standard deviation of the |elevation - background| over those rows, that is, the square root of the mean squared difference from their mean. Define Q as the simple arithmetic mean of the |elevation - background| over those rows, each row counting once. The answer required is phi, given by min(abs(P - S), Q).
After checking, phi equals 4.0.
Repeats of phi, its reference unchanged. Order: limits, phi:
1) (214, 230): 3.3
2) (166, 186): 4.3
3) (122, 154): 24.7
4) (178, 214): 4.9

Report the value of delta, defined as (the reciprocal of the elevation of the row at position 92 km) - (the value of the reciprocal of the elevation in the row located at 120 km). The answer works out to 0.000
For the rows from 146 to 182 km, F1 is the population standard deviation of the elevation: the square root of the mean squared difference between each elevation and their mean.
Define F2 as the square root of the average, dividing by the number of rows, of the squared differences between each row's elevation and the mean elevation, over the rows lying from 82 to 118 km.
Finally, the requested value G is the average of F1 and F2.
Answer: 8.7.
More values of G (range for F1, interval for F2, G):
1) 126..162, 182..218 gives 7.8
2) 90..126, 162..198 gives 2.5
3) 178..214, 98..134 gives 1.7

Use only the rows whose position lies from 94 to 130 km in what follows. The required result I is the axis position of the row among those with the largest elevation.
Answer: 120 km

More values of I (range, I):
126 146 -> 128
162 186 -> 184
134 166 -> 164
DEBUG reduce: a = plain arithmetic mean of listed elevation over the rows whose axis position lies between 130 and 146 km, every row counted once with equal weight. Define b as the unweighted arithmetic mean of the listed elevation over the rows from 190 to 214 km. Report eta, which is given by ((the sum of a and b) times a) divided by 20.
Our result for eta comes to 796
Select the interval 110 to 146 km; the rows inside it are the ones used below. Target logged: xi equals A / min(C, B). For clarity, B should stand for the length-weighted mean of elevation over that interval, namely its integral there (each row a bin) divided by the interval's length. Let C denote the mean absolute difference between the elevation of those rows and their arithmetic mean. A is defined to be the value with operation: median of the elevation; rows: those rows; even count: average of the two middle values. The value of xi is 9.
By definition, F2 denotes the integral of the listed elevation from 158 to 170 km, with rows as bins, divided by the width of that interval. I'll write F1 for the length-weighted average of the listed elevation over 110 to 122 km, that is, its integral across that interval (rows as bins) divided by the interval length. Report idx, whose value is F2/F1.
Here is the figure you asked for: 0.92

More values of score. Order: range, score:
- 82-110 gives 2.54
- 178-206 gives 2.52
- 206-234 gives 2.53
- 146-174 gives 3.26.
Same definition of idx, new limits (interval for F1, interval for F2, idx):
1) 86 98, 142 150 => 0.61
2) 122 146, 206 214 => 1.17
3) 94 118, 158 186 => 0.97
